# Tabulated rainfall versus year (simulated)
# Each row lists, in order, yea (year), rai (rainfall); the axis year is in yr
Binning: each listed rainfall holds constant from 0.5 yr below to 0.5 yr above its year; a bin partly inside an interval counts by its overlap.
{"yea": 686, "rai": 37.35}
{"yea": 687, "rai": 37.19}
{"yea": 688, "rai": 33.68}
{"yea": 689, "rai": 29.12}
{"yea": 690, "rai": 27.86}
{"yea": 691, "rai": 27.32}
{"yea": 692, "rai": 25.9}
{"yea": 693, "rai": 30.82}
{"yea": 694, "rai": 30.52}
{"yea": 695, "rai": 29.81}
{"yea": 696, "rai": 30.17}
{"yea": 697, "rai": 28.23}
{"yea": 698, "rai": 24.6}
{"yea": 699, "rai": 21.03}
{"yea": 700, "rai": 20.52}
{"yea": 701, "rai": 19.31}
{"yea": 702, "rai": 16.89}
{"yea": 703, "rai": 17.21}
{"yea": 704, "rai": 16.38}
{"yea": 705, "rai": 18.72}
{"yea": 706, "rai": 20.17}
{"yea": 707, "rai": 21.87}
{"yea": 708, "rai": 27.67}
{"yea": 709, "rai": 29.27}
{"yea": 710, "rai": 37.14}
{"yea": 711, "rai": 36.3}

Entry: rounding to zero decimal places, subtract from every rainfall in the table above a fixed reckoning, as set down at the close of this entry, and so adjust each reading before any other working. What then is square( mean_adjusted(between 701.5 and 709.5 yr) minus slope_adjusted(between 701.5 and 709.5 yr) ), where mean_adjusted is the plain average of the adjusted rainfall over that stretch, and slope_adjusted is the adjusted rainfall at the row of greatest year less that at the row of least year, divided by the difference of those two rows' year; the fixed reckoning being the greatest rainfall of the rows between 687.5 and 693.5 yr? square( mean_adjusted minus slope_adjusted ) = 208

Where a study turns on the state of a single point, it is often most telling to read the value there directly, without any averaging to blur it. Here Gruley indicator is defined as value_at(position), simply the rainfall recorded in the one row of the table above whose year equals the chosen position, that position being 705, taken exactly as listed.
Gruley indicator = 18.72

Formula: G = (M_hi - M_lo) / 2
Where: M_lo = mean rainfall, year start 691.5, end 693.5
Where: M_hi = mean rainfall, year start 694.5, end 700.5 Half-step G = -1.3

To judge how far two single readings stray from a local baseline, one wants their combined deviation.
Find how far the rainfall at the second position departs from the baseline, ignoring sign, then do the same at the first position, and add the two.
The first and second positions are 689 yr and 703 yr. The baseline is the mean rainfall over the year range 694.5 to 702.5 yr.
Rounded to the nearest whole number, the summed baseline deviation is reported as 12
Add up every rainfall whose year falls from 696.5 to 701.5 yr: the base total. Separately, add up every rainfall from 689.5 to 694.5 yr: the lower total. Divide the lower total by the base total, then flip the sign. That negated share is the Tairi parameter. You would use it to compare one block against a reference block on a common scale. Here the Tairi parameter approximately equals -1.25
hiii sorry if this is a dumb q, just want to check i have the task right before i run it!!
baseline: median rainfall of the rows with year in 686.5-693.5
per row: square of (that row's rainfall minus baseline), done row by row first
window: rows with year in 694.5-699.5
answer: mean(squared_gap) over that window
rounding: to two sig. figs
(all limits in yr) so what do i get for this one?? 18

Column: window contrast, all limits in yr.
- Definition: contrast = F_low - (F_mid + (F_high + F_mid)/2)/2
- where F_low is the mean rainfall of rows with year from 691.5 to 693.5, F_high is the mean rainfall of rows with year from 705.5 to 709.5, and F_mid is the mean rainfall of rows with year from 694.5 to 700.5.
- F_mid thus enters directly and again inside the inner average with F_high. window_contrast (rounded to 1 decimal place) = 2.9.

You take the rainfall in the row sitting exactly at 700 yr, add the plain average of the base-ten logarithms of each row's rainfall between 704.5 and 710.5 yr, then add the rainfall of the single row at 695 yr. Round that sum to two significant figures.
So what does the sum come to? 52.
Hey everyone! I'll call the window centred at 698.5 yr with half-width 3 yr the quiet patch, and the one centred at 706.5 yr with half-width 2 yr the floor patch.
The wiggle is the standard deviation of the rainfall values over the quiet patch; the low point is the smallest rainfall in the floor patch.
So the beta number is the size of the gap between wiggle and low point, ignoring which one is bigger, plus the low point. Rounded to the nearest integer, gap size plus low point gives 33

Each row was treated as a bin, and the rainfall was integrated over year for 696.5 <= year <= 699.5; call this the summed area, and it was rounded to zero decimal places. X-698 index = 74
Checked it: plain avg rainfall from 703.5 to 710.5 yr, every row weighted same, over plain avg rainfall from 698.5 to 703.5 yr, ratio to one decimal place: 1.3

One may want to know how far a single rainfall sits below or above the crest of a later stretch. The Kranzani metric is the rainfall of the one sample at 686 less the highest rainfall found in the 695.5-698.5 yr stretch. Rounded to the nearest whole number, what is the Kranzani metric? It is 7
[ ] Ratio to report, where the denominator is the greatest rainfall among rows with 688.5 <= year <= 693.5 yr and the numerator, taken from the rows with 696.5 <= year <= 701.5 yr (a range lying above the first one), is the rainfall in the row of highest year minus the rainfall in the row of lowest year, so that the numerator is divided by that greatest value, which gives -0.3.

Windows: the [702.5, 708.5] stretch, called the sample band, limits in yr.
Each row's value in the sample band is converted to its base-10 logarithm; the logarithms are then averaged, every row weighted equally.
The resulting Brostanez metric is 1.30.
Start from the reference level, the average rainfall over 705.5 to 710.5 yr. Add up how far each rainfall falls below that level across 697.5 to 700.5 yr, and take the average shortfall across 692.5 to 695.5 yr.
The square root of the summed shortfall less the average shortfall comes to 4.3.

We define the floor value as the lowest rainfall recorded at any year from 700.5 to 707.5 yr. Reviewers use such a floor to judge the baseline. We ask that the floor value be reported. 16.38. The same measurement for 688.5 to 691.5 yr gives 27.32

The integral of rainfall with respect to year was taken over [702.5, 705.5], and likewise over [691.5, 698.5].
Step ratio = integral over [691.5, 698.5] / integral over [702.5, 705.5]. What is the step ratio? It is 3.8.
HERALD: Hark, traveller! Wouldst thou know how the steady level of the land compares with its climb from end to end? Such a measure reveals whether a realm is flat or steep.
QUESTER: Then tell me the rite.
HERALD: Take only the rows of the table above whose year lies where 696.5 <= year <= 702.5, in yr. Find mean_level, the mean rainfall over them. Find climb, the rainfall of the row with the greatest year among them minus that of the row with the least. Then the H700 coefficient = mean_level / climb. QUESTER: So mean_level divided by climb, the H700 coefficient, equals -2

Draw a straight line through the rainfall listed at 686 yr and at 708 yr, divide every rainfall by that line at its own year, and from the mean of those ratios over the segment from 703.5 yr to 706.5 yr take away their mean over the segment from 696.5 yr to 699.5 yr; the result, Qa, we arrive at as -0.13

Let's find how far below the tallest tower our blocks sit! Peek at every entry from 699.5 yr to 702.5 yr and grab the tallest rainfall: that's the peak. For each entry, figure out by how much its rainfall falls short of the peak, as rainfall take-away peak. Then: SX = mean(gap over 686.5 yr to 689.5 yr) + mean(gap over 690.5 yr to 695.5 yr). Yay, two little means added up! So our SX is 21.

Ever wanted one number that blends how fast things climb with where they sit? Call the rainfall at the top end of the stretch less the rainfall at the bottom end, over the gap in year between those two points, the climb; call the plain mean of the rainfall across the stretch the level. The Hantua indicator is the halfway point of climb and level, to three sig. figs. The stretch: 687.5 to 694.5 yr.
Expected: 14.4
